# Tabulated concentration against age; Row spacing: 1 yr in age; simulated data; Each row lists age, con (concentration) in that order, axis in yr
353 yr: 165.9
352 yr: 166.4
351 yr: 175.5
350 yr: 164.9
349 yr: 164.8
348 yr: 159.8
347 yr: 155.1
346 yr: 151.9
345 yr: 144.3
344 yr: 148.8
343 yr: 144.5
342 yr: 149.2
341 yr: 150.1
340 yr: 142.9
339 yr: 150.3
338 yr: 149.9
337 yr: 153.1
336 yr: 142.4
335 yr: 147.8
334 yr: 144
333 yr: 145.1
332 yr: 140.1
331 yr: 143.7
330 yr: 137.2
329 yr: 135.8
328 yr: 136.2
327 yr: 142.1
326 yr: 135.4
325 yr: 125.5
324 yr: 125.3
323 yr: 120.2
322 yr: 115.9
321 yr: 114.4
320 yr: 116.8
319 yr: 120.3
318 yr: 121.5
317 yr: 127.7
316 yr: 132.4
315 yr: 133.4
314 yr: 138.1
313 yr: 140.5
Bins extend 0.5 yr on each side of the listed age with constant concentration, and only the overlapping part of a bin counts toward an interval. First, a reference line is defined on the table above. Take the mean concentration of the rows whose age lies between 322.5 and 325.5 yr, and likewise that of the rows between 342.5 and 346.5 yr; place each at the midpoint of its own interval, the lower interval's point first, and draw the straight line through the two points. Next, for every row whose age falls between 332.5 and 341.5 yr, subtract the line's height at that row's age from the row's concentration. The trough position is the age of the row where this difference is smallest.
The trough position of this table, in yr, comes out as 340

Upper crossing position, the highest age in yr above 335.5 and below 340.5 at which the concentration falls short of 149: 340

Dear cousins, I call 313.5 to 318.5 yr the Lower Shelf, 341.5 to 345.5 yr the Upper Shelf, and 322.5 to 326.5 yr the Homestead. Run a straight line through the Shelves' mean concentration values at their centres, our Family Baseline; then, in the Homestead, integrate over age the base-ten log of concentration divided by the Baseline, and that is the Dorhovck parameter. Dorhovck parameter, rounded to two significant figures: -0.12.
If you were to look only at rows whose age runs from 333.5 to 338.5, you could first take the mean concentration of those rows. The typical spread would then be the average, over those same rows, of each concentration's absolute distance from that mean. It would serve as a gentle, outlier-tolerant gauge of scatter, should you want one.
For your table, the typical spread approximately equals 3.4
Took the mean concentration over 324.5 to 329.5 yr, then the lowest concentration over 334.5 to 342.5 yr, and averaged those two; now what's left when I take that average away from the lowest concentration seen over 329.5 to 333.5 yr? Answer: -1.5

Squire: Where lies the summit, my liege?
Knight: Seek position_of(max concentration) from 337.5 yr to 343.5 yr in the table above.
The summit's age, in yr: 339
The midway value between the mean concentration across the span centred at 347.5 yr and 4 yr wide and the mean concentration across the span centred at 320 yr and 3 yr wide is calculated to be 138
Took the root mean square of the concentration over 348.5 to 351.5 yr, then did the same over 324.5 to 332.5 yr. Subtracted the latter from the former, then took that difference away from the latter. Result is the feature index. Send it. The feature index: 106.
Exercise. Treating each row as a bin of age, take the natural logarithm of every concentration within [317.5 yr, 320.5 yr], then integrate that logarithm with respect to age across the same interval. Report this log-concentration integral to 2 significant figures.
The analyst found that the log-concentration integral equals 14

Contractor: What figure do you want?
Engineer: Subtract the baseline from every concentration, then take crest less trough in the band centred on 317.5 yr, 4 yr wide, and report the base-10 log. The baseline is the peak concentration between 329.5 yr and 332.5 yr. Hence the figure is 1.08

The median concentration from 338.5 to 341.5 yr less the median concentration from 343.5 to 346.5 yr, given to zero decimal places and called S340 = 1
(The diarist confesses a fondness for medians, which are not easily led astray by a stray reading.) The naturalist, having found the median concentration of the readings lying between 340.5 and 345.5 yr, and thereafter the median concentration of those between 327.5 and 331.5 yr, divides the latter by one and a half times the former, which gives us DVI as 0.61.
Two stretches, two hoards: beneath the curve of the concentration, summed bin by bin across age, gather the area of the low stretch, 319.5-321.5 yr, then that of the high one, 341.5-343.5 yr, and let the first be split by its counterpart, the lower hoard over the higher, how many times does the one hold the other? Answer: 0.79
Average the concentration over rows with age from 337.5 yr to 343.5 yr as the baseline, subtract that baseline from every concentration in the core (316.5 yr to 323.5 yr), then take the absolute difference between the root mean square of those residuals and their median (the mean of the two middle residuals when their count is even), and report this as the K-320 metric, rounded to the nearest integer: 56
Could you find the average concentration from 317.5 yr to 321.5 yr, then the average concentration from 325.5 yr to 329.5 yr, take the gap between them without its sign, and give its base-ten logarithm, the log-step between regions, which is 1.28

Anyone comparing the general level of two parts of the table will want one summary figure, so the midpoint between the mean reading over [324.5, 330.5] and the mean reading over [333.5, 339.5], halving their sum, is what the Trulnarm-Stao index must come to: 141.6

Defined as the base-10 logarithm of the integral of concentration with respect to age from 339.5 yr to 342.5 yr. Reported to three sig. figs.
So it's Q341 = 2.65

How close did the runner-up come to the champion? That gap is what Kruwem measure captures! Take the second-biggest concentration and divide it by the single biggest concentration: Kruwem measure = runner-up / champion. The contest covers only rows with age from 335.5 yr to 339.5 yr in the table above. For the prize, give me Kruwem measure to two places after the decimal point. 0.98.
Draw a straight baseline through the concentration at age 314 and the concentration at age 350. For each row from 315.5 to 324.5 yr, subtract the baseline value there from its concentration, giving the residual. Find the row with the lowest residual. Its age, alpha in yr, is 321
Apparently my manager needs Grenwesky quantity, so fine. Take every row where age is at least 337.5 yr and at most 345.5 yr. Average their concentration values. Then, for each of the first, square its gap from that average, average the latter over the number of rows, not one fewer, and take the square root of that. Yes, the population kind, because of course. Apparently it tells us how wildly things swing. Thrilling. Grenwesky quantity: 2.9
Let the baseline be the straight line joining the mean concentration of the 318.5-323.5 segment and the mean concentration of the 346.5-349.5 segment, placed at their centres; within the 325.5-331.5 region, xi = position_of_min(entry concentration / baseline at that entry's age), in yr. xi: 330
